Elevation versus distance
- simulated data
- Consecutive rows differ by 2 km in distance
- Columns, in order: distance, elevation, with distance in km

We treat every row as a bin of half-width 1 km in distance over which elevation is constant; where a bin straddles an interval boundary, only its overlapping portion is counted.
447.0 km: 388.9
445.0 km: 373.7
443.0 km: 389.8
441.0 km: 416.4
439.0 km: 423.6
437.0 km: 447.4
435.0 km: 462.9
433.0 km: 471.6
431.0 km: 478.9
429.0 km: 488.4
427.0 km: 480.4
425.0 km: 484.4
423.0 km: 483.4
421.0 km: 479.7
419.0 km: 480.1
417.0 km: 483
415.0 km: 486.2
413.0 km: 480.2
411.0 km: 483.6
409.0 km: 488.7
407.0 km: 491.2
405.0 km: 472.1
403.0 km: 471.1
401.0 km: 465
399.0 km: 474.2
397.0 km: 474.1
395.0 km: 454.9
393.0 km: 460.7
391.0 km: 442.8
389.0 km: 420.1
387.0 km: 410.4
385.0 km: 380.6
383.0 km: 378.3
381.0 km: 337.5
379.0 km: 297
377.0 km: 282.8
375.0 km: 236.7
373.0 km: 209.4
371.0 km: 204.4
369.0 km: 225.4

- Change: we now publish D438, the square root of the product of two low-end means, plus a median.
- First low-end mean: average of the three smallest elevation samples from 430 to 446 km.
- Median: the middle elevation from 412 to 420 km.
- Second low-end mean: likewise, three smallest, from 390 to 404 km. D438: 904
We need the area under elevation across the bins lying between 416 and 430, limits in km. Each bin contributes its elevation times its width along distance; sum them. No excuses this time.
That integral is 6759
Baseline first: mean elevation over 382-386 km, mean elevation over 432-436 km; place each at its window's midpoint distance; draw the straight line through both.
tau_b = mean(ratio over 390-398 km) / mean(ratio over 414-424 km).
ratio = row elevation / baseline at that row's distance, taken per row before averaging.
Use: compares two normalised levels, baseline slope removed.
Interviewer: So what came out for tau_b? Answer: 1.05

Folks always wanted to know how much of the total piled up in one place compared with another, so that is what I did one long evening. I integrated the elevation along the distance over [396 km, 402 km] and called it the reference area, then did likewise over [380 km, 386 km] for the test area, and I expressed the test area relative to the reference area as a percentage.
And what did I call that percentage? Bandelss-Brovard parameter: 78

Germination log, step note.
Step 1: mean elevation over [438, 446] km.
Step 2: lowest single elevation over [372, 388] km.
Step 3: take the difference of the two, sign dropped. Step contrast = 191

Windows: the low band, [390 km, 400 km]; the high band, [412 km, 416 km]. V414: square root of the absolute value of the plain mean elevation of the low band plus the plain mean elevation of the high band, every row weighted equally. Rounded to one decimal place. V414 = 30.7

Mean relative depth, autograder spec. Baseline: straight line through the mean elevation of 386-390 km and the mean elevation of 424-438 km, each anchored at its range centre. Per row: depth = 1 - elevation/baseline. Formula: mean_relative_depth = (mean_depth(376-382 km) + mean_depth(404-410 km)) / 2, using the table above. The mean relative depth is 0.07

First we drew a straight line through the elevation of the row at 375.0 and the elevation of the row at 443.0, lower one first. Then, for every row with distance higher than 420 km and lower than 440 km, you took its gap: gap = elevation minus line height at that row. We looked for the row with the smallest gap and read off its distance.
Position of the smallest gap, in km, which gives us 439.0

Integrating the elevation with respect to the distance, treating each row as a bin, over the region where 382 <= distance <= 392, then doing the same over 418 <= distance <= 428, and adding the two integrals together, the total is 8880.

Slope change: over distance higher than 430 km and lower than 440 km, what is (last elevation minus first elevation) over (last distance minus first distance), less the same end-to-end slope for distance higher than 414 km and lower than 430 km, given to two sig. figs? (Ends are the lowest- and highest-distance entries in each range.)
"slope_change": -7.1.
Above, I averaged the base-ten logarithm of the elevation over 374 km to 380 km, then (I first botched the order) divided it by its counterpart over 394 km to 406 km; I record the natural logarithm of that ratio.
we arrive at -0.093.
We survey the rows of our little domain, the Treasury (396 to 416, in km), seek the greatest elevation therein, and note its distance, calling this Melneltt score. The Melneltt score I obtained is 407.0 km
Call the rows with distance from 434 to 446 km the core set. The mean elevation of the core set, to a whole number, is 419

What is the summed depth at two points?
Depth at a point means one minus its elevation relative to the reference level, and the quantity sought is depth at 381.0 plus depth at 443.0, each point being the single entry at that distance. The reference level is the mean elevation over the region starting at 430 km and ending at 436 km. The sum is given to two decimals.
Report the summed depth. 0.46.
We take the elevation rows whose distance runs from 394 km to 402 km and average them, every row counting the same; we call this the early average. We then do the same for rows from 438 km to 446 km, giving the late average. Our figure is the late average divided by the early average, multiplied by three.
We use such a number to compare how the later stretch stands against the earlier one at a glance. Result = 2.6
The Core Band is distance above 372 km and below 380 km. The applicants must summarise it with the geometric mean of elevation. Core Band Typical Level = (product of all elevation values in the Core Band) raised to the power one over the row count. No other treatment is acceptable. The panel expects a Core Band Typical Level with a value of 254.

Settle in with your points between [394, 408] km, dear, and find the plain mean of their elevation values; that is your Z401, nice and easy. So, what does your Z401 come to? 472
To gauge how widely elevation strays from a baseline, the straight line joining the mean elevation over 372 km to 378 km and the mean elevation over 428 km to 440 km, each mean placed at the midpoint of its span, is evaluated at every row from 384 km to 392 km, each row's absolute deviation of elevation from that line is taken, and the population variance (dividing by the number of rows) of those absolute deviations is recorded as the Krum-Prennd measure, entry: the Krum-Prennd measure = 203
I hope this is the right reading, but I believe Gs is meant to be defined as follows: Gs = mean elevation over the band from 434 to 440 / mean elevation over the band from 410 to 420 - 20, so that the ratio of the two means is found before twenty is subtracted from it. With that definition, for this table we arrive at -19.1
